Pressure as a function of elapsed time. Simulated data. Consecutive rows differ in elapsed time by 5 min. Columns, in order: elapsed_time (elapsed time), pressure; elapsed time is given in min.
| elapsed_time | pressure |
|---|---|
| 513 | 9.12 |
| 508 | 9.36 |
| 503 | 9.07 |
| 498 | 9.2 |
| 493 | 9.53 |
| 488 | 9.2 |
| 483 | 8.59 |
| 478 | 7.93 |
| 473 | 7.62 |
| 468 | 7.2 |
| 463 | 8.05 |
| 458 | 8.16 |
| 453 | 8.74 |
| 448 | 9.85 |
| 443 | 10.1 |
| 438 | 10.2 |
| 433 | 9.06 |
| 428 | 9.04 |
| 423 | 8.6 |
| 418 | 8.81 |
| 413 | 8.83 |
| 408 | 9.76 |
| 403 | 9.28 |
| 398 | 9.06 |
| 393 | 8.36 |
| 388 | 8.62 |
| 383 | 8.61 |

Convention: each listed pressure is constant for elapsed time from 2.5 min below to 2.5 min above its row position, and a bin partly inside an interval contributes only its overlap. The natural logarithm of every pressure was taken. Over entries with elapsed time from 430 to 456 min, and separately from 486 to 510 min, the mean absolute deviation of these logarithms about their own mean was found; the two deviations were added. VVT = 0.073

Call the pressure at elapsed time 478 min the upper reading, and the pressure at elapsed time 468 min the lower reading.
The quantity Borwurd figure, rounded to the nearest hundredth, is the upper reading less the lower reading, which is 0.73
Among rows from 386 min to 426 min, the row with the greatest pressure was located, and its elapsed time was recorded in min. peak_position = 408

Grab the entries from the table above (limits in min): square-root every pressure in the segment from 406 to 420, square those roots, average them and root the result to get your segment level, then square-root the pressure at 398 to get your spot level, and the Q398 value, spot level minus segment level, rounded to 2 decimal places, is -0.01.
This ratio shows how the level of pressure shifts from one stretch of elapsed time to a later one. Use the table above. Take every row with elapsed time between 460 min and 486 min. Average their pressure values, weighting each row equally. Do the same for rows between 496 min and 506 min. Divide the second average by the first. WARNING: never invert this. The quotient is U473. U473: 1.16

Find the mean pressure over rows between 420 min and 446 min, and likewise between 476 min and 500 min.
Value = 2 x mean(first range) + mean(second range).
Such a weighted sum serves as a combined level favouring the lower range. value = 27.7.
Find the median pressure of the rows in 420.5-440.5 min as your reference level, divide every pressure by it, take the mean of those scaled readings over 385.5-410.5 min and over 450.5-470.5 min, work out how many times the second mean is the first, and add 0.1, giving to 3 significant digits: 0.991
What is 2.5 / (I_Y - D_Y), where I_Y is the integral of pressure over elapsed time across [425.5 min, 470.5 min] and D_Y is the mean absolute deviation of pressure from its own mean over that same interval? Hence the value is 0.006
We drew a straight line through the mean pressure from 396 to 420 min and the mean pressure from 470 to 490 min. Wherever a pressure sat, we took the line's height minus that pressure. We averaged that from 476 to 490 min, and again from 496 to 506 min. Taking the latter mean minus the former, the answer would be -0.8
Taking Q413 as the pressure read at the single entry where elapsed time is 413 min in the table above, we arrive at 8.83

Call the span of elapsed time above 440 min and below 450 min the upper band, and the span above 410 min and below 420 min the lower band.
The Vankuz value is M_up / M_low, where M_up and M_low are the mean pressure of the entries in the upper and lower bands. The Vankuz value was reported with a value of 1.13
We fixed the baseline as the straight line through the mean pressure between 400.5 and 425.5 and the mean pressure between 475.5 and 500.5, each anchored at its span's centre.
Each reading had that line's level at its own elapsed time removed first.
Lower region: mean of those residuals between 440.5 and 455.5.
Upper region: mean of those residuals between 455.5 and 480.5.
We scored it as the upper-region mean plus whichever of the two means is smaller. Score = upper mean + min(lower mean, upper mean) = -2.3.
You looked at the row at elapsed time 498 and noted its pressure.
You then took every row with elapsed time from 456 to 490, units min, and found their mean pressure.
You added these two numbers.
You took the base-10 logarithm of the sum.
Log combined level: 1.24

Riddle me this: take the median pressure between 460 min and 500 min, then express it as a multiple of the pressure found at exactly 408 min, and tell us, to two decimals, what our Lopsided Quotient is 0.85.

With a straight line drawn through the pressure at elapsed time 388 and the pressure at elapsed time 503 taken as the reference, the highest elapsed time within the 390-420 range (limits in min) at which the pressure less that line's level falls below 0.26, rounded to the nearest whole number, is 418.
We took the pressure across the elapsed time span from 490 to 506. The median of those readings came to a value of 9.20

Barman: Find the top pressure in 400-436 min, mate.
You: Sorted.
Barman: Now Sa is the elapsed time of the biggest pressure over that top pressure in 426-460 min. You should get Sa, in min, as 438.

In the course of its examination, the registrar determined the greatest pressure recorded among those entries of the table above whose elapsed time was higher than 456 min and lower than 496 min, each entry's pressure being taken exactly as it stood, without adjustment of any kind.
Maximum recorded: 9.53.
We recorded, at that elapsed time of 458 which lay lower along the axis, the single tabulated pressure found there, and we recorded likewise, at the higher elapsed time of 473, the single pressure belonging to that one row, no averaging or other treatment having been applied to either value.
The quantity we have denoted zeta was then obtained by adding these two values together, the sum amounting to 15.8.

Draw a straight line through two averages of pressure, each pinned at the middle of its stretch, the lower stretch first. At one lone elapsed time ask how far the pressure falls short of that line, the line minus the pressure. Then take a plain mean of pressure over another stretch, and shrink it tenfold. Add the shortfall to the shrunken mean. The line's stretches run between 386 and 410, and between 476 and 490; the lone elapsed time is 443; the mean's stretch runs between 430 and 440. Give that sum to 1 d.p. -0.4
